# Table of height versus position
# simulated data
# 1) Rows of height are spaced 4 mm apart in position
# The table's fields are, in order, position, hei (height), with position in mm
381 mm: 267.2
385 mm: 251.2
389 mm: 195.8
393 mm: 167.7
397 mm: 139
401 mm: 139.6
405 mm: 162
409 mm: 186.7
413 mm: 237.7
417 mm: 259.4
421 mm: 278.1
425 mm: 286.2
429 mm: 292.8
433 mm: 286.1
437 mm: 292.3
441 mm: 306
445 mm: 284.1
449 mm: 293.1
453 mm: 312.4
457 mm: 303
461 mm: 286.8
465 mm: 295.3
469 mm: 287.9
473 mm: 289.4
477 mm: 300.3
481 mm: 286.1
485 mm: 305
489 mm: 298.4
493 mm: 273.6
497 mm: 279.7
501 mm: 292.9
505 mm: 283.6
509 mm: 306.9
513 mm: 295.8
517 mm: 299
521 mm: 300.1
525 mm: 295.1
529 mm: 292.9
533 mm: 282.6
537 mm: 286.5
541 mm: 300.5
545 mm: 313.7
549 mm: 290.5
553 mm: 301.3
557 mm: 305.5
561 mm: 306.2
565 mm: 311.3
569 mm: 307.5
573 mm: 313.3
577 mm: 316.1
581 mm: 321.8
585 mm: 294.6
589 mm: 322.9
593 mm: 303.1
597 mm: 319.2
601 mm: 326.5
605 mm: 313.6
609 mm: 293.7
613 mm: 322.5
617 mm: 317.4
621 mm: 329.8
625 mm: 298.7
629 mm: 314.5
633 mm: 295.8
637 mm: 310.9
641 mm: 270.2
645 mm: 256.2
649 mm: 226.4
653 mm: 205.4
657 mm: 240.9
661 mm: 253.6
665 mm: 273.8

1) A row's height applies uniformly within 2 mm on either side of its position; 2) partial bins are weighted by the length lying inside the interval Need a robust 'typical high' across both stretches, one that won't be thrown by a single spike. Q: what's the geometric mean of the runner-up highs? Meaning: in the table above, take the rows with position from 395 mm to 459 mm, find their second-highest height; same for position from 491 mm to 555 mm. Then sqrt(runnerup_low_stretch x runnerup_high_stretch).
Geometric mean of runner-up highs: 306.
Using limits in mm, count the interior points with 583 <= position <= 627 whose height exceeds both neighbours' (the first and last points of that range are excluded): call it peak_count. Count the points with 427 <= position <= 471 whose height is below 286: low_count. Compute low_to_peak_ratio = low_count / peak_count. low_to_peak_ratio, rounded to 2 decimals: 0.25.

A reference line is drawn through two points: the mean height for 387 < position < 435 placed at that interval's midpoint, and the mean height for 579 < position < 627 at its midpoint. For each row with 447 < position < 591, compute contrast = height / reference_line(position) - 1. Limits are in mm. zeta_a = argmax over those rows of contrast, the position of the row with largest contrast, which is 453 mm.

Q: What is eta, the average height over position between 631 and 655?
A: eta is 261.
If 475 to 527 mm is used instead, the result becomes 294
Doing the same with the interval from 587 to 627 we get 315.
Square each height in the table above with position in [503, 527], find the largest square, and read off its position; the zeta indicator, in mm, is 509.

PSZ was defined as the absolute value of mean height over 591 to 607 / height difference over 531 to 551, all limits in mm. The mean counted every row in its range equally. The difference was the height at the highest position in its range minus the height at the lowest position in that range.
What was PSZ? 40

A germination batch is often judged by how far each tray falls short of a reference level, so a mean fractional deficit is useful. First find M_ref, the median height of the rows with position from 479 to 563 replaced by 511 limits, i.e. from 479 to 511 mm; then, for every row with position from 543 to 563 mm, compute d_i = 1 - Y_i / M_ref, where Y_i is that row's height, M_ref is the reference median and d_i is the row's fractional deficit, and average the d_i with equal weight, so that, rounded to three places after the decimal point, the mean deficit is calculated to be -0.048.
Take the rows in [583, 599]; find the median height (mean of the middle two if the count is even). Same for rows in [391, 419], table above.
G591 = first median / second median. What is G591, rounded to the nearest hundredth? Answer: 1.86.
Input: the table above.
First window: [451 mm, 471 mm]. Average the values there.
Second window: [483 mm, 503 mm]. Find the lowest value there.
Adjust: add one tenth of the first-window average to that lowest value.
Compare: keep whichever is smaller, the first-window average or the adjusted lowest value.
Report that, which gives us 297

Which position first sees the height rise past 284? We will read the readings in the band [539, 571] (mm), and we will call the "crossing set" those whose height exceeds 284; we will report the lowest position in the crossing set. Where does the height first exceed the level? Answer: 541 mm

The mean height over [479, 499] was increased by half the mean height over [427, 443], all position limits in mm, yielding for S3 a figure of 436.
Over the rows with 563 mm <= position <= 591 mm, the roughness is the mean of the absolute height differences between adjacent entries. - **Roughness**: 12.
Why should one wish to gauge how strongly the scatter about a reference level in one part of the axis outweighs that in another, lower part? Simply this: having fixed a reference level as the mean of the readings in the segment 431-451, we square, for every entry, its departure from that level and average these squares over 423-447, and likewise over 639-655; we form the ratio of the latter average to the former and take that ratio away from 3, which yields -59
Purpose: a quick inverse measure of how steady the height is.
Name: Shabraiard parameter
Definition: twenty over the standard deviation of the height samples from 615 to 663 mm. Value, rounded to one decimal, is 0.5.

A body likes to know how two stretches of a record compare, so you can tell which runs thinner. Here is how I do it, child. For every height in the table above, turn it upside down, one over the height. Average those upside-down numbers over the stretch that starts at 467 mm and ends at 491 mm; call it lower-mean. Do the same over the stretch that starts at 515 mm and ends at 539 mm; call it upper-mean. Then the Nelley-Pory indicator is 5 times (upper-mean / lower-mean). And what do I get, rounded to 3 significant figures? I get 5.03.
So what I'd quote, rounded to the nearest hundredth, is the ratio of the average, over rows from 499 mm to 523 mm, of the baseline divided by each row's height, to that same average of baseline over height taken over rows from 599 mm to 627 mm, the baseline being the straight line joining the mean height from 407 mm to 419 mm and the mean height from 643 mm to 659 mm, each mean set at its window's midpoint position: 1.05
